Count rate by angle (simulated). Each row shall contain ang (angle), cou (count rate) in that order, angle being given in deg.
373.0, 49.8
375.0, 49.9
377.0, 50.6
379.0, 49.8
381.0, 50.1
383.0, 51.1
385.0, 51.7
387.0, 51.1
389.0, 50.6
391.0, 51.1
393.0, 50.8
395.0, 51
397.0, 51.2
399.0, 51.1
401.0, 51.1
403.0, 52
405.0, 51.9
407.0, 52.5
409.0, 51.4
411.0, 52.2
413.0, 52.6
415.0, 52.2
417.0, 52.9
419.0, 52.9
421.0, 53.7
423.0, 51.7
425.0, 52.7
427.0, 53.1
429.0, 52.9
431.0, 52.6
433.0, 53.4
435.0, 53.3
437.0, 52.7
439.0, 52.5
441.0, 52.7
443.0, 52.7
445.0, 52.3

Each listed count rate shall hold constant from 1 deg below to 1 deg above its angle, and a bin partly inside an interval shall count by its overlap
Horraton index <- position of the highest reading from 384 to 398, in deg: 385.0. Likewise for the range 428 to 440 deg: 433.0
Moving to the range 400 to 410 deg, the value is 407.0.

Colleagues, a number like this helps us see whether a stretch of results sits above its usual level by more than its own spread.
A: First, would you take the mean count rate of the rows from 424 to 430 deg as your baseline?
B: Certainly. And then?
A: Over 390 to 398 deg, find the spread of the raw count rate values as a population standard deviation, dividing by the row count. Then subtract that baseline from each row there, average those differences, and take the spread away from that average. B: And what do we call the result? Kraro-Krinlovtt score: -2.0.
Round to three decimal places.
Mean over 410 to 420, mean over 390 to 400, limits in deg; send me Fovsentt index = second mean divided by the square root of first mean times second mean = 0.985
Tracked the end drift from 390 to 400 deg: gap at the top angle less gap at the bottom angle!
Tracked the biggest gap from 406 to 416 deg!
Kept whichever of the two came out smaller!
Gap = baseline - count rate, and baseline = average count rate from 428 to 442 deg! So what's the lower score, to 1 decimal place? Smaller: 0.0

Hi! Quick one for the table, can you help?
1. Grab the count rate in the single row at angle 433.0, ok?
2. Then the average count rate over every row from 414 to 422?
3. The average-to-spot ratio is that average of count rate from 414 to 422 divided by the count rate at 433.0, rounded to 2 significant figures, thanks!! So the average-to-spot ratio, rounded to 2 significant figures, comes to 0.99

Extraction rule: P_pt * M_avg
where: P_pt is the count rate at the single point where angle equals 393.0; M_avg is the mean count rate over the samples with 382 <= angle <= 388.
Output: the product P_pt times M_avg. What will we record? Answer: 2606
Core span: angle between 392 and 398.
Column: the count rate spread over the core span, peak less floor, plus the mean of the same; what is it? 51.4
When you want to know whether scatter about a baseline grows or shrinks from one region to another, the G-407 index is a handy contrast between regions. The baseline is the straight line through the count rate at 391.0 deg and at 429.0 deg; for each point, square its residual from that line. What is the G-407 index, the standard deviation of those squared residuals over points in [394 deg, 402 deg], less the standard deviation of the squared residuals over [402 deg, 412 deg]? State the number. -0.09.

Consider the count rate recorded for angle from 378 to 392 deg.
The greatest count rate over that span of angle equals 51.7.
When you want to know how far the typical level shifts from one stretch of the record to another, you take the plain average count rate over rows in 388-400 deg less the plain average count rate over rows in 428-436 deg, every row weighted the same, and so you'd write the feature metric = -2.1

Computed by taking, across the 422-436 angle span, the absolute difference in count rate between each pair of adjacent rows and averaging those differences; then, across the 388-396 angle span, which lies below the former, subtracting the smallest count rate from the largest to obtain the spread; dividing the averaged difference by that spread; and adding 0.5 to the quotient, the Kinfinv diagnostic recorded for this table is 1.43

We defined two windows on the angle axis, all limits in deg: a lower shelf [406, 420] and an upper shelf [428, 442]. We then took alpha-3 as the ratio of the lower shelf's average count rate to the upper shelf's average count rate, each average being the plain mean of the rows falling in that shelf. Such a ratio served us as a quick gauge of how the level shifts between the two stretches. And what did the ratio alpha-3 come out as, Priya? 0.991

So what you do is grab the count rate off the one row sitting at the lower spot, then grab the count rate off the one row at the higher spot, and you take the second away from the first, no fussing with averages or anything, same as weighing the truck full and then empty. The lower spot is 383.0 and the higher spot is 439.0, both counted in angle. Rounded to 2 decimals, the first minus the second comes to -1.40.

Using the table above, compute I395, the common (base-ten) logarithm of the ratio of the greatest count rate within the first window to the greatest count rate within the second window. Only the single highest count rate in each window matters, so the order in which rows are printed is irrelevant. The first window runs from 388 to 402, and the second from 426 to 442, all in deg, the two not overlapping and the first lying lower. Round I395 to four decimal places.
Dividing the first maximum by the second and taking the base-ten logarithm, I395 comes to -0.0183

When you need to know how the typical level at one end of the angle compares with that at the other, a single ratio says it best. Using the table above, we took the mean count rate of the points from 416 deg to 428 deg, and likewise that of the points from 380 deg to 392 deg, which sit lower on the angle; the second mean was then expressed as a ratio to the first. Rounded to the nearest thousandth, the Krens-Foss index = 0.964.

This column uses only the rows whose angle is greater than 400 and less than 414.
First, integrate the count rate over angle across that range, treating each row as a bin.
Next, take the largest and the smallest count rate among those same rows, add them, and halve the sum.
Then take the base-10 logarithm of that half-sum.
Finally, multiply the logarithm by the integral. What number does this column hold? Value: 1247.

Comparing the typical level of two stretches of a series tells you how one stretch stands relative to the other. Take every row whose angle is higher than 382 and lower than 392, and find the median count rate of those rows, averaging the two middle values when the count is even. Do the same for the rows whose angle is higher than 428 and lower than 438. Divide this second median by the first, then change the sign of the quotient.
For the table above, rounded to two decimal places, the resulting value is -1.04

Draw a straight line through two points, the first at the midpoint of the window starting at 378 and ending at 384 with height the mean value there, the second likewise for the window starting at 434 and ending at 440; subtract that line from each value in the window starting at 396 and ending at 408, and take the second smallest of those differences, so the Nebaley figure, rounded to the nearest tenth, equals 0.0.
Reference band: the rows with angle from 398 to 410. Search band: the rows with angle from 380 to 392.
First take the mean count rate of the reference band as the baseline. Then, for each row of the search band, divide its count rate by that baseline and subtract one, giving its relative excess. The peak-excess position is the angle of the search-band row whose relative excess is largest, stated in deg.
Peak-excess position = 385.0 deg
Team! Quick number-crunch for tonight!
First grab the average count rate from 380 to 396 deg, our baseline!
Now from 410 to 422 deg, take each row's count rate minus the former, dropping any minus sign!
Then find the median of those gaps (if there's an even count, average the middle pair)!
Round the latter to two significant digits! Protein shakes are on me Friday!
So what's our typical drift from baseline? 1.8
